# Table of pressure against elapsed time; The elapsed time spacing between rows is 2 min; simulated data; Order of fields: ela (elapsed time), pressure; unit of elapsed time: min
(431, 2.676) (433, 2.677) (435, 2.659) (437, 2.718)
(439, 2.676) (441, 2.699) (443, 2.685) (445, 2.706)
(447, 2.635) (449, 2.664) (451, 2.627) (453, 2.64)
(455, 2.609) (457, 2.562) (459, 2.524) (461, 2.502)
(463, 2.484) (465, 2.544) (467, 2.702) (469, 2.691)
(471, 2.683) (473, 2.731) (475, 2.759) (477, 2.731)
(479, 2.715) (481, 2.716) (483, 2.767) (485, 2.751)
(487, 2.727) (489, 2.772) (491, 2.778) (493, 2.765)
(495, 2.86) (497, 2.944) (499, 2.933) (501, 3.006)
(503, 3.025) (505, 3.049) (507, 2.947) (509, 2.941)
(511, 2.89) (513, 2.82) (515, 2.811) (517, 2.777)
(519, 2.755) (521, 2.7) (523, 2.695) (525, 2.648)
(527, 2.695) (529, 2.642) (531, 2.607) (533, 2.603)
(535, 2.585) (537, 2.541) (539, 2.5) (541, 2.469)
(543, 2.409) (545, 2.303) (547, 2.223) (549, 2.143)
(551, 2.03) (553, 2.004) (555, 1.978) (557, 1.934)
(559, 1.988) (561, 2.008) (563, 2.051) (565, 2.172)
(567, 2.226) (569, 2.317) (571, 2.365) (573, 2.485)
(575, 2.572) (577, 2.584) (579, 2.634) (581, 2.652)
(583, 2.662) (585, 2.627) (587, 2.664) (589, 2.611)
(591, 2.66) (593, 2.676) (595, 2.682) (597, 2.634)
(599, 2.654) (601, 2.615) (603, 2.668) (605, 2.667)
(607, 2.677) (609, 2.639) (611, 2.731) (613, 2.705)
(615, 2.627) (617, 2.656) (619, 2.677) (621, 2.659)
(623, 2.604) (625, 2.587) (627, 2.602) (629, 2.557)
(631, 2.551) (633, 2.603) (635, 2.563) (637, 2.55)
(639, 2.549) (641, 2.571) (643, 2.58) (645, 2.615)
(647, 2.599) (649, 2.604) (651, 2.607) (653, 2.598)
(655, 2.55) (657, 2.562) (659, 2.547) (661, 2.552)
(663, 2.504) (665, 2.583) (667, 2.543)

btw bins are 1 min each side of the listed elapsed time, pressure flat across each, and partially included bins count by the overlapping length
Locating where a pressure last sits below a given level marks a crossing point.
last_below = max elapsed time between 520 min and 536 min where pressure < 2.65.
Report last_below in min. 535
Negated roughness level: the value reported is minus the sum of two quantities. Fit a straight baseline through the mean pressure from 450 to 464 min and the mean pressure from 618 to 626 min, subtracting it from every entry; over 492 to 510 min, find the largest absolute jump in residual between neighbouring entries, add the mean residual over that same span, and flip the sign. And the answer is -0.5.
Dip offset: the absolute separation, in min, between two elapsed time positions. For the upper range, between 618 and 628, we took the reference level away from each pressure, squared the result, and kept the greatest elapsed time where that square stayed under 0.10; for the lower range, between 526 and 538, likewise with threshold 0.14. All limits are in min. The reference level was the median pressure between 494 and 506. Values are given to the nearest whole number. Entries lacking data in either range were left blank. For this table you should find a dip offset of 88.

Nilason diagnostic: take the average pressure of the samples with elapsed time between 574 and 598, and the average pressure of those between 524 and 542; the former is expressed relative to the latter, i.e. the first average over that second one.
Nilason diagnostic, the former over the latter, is 1.02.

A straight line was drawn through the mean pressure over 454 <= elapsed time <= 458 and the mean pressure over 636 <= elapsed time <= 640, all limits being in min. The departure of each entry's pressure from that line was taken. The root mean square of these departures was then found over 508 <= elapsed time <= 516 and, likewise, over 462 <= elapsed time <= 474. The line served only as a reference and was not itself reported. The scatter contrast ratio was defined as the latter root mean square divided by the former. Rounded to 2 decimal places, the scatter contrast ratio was 0.36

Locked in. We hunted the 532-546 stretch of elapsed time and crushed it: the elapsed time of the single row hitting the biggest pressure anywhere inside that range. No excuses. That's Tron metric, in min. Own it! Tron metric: 533 min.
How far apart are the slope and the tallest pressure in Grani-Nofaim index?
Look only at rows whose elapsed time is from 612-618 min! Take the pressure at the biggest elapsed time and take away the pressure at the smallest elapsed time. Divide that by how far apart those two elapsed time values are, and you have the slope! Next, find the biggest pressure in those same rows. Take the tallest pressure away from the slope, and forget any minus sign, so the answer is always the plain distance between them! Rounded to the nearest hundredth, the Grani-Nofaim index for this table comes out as 2.72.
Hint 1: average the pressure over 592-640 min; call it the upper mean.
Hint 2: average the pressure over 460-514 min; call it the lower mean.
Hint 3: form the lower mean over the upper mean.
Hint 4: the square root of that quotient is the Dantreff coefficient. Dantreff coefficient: 1.03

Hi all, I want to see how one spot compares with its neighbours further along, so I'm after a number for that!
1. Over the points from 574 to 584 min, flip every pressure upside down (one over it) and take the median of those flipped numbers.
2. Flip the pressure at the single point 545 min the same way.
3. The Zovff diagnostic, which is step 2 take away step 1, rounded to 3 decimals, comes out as 0.055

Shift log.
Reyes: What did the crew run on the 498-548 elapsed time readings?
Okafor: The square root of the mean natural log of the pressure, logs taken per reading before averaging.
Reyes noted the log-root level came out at 1.00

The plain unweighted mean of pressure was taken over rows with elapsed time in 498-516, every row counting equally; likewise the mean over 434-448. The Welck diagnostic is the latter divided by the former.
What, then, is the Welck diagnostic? 0.91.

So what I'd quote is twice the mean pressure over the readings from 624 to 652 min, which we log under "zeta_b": 5.16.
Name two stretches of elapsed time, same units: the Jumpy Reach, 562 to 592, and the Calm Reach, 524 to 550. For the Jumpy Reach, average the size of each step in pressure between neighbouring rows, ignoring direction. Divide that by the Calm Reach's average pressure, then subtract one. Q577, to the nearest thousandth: -0.977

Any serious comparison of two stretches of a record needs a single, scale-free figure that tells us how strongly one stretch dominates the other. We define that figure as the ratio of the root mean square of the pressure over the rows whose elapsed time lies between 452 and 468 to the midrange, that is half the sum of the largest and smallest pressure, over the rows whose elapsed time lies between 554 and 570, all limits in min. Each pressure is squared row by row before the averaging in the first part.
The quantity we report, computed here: 1.21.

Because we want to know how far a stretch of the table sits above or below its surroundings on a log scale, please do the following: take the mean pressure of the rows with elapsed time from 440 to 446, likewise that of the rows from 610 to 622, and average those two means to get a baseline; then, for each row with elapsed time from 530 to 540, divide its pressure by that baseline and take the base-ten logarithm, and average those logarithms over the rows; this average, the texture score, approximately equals -0.02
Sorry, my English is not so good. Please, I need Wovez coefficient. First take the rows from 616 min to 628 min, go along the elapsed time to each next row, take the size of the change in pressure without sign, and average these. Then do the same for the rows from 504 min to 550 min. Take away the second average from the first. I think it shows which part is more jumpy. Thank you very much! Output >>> -0.020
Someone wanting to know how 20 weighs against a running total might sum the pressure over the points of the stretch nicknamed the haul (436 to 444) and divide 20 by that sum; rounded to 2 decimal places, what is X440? 1.86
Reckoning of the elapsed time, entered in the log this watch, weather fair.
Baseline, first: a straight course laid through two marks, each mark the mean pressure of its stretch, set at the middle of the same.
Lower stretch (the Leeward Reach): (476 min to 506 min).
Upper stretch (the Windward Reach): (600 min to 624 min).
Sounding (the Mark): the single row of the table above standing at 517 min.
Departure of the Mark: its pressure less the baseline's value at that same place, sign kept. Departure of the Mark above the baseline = -0.021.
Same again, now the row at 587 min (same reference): -0.033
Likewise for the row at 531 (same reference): -0.171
